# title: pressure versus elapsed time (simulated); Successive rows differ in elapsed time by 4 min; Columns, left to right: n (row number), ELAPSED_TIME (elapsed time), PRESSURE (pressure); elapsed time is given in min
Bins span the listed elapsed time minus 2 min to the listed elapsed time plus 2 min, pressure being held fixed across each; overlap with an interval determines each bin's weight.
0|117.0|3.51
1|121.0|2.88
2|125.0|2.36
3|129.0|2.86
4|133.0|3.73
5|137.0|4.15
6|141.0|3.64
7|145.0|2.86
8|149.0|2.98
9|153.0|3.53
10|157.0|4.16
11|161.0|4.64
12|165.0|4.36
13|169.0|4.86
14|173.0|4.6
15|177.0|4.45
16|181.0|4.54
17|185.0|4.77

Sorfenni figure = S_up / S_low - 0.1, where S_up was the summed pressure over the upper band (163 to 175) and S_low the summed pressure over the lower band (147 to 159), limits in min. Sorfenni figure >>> 1.20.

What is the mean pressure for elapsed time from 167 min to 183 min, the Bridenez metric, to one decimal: 4.6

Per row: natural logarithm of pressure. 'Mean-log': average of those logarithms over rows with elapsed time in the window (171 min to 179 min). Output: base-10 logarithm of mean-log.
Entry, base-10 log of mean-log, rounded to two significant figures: 0.18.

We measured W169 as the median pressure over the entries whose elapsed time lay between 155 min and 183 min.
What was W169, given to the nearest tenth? 4.5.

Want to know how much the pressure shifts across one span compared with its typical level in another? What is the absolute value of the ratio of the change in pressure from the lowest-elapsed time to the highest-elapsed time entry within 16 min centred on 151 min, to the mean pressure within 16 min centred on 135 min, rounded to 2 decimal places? 0.36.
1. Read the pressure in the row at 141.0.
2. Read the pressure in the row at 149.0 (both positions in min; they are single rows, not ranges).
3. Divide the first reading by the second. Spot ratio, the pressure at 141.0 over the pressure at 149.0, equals 1.22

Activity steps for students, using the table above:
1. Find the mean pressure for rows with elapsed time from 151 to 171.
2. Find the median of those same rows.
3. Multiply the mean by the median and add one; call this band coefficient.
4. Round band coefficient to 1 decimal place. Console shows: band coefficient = 19.8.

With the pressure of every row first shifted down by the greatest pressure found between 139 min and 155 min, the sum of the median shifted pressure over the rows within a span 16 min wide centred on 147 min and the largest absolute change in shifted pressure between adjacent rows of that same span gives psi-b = 0.4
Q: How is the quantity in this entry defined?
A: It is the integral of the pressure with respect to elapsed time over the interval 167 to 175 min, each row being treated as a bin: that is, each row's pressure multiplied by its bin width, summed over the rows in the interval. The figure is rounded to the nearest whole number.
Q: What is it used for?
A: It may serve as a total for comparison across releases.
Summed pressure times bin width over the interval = 38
